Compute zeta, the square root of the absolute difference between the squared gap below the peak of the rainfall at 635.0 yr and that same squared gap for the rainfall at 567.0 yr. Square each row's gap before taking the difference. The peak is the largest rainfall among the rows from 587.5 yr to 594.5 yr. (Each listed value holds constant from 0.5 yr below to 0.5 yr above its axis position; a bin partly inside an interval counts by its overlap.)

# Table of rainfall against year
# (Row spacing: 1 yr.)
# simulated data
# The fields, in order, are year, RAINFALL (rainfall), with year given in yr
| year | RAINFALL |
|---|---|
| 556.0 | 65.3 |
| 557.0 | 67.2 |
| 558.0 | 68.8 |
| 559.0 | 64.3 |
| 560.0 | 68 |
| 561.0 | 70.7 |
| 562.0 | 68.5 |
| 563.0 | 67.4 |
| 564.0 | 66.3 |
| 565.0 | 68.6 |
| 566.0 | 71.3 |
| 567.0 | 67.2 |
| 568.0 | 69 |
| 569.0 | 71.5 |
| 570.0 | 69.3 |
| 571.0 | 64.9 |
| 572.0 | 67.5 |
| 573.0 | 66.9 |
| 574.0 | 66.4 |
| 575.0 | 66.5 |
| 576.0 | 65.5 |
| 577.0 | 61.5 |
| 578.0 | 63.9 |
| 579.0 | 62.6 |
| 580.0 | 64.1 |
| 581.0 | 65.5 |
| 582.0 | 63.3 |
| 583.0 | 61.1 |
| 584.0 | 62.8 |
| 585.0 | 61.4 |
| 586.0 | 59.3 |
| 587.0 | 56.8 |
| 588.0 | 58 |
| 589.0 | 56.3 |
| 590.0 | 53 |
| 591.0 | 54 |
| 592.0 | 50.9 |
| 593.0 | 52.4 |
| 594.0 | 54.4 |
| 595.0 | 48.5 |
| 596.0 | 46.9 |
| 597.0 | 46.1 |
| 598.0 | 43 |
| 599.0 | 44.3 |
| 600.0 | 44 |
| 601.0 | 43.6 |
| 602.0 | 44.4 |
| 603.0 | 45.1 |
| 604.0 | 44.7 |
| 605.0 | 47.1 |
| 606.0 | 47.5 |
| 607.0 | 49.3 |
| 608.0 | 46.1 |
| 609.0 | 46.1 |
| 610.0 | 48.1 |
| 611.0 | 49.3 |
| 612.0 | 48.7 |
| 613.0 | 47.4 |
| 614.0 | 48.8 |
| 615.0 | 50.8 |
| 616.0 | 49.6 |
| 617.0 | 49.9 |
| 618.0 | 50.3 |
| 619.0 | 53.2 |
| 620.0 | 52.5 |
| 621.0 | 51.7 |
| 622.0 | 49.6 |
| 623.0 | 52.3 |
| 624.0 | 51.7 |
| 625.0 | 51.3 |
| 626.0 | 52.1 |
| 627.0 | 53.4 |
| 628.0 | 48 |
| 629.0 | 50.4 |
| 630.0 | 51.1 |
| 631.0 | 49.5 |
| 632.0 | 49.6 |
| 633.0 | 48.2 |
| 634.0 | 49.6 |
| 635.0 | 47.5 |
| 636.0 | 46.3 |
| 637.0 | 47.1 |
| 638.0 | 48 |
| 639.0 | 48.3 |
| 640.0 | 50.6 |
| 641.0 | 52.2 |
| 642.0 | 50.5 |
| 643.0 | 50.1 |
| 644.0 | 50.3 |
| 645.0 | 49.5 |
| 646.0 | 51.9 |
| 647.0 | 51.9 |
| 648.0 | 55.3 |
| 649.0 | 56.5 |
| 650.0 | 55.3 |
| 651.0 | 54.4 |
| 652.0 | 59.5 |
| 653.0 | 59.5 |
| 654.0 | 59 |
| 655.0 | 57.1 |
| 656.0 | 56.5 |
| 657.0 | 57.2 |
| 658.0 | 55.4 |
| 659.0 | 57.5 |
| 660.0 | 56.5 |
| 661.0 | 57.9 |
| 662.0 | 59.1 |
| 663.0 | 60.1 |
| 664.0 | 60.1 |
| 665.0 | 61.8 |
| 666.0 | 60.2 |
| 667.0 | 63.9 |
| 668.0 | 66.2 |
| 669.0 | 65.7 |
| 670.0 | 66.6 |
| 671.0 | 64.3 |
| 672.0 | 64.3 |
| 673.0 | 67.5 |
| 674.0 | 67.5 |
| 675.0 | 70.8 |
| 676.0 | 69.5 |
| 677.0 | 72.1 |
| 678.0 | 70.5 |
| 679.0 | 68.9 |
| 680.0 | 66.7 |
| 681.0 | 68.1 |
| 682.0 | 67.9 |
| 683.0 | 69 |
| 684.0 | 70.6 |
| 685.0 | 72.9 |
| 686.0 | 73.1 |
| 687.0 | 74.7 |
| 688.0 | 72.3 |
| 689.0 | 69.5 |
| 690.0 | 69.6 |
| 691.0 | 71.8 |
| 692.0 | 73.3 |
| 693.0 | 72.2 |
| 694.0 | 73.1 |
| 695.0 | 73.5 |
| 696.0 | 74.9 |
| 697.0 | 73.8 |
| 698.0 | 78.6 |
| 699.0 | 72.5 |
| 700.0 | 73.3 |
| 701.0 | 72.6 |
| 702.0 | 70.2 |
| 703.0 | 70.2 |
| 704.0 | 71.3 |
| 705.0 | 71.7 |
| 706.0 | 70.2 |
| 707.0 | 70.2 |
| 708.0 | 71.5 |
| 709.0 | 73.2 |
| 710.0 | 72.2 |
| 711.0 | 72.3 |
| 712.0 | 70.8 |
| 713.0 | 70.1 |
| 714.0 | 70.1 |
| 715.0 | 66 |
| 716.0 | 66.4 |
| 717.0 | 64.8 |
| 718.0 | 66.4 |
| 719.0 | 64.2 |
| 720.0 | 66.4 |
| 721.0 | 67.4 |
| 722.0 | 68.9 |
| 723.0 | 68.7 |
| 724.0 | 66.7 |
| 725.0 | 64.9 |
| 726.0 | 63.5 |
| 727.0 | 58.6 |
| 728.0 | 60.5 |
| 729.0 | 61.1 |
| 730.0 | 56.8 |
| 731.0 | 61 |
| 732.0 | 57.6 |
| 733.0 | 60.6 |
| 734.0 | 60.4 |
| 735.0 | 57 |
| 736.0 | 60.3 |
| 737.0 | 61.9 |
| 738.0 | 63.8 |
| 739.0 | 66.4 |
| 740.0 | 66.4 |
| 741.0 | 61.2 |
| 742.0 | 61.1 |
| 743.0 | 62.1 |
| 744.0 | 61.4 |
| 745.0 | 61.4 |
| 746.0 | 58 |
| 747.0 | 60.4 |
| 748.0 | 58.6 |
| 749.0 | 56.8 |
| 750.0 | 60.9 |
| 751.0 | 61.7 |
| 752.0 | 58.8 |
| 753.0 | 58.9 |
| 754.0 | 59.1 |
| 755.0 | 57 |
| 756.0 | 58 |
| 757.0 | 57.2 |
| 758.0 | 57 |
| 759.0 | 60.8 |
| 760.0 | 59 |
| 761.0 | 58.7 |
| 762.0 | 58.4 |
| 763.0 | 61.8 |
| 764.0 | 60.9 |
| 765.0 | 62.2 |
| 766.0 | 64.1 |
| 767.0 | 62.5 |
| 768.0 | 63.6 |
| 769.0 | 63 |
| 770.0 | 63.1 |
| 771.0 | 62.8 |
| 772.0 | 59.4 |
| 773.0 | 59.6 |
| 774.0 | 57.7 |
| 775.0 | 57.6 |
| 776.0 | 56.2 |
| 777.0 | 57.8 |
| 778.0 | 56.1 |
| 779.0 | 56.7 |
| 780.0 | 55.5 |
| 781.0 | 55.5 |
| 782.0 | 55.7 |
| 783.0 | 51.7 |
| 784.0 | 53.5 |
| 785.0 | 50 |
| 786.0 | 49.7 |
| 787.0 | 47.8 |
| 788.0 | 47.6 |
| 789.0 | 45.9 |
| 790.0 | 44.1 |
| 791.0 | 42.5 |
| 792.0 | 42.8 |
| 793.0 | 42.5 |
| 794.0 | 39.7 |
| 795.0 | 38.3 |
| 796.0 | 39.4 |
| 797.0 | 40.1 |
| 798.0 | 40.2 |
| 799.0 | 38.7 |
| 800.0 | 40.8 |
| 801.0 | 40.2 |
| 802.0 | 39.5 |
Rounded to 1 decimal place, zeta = 5.1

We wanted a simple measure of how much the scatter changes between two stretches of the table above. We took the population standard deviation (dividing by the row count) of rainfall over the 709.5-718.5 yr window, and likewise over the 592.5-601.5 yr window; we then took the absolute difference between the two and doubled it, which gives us 2.2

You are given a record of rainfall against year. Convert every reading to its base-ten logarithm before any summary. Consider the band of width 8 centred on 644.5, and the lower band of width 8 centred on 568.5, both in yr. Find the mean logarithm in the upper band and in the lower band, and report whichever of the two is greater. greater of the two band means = 1.84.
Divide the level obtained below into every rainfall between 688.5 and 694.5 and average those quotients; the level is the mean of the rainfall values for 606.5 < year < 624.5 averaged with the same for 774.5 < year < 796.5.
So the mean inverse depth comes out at 0.69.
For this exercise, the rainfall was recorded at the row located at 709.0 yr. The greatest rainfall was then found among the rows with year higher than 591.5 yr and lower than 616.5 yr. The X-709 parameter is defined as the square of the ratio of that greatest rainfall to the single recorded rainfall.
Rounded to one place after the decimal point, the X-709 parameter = 0.6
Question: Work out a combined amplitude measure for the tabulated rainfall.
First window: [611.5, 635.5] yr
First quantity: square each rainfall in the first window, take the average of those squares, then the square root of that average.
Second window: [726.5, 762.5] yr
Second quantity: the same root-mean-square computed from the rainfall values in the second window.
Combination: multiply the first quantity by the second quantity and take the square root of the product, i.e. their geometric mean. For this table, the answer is 55.0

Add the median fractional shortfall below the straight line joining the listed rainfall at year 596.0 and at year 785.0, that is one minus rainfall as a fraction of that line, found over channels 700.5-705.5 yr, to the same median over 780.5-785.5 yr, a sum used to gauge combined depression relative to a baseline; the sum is -0.5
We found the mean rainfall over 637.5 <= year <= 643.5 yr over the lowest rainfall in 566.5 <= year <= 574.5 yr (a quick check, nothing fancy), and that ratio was 0.77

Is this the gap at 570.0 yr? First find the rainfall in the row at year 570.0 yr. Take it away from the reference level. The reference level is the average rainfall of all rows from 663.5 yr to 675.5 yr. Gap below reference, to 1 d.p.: -4.4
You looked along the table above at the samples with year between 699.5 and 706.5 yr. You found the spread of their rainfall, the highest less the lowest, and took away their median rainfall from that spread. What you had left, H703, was -68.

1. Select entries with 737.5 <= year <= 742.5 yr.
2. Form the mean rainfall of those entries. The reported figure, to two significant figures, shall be 64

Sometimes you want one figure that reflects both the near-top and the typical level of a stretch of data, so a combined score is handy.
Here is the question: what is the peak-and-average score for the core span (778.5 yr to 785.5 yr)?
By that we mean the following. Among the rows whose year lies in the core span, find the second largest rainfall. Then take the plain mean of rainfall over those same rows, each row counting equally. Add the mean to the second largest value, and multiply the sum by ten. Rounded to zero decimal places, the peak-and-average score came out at 1098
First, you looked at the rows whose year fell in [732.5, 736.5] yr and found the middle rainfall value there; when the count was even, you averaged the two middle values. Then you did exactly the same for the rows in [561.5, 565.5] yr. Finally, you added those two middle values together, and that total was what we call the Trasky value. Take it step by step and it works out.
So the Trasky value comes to 128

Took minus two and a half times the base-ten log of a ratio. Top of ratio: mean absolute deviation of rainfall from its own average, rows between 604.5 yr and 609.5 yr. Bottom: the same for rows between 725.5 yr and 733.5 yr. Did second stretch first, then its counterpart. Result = 0.65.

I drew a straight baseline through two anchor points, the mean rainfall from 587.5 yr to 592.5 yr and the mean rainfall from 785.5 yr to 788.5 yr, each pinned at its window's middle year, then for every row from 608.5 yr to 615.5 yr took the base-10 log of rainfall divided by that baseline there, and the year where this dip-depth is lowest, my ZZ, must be 609.0 yr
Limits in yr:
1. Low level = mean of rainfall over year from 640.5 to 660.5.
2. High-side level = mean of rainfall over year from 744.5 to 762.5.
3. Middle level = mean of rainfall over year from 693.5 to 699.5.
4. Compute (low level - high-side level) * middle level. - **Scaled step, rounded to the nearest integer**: -307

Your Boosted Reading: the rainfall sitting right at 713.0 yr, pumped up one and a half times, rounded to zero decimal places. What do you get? 105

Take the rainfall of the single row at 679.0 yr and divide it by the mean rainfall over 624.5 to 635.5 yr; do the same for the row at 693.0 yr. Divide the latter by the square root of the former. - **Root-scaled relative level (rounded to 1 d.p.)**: 1.2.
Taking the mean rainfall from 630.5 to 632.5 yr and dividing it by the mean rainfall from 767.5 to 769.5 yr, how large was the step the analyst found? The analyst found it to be 0.78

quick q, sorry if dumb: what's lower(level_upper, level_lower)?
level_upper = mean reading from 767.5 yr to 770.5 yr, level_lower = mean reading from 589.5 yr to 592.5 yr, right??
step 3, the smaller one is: 53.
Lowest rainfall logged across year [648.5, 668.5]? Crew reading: 54.4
